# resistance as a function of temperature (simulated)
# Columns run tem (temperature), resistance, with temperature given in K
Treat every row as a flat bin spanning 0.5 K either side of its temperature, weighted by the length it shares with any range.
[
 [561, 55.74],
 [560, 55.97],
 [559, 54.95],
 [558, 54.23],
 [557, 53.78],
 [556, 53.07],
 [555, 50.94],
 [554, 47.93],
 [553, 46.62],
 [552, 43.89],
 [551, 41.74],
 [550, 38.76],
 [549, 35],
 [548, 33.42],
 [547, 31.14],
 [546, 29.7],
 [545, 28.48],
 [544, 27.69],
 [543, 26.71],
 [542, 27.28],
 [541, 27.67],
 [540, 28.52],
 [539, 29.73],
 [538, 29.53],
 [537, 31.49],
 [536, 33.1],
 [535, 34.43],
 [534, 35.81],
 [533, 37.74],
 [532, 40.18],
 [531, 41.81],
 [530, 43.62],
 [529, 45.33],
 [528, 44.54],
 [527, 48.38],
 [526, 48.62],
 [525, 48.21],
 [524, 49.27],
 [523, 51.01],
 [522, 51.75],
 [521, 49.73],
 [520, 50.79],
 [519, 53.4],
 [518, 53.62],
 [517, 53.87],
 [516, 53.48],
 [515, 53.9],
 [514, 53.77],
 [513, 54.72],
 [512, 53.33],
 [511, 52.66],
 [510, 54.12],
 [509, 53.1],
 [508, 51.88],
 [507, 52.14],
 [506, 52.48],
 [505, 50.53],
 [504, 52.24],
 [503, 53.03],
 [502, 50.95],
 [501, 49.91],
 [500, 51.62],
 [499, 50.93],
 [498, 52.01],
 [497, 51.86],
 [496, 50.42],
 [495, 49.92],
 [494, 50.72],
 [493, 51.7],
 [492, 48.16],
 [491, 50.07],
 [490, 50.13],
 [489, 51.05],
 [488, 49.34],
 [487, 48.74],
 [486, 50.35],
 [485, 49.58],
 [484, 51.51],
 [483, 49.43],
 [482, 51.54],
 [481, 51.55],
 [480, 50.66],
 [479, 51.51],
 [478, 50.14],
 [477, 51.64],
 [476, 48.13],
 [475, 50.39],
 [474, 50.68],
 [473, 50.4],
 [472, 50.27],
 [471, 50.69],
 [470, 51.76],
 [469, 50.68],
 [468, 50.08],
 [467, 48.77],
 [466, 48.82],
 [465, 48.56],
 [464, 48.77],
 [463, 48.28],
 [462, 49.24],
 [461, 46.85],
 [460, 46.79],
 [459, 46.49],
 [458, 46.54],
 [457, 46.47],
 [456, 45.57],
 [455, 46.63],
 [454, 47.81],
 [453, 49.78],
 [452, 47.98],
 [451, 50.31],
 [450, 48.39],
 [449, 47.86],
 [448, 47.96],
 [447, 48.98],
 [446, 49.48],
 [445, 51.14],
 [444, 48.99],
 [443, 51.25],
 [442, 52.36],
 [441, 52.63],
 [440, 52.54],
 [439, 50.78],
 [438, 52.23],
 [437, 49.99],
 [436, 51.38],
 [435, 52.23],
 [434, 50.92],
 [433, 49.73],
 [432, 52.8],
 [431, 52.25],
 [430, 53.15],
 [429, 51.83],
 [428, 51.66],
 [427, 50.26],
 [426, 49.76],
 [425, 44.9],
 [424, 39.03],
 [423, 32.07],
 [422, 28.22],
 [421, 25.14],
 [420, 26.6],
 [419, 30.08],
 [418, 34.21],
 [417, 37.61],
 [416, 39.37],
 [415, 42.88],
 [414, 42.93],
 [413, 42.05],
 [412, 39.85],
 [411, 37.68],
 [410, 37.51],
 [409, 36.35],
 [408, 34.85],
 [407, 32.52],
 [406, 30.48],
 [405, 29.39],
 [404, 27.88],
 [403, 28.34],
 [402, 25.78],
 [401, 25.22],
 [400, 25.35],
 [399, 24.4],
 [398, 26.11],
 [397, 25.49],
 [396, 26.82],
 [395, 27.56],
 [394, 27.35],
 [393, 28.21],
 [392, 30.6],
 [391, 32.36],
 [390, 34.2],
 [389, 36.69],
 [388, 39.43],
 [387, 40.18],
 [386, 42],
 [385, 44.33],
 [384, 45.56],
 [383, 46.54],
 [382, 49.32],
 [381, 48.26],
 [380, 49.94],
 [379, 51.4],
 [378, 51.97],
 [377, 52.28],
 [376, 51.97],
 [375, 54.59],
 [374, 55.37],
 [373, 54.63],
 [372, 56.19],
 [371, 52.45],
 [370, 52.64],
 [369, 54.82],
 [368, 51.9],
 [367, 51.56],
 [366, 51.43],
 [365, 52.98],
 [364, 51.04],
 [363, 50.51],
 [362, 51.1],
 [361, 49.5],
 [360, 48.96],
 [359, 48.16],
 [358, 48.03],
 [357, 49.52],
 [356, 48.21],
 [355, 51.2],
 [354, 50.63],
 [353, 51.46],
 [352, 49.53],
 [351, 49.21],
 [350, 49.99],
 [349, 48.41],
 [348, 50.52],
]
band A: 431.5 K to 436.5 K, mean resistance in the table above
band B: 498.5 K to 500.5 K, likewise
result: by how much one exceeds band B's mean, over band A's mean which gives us -0.98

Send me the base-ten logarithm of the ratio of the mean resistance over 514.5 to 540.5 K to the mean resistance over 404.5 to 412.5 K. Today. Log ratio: 0.10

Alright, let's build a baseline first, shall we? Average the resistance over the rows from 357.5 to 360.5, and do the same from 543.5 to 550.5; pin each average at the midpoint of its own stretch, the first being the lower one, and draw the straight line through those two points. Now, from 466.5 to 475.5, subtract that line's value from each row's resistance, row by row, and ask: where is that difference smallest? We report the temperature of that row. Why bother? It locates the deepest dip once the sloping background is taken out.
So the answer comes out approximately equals 467 K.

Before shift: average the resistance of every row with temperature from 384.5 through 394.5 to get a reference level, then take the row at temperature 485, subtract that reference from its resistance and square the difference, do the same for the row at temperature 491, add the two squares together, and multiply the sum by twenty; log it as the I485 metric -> 8171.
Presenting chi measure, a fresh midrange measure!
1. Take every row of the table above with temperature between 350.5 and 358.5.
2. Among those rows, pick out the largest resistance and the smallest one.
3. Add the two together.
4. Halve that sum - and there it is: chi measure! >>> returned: 50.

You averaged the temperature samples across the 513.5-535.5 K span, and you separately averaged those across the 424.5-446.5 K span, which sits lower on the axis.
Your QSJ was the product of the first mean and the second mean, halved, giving 1210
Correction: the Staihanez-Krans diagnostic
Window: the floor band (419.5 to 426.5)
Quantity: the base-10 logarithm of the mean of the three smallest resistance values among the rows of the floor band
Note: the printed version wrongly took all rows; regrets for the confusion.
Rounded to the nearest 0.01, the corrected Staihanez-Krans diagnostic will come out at 1.43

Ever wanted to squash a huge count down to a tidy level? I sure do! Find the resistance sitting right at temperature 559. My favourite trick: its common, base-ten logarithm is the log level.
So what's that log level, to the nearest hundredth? 1.74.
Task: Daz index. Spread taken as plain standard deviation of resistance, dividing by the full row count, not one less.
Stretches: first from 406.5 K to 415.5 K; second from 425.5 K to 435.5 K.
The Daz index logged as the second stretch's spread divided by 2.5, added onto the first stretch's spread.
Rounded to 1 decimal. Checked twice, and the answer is 3.9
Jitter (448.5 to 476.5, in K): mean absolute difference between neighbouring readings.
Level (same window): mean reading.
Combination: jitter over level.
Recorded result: 0.018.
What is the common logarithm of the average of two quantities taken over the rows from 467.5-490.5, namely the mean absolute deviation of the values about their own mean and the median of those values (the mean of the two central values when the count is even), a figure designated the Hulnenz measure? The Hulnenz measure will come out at 1.41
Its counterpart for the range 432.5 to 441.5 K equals 1.42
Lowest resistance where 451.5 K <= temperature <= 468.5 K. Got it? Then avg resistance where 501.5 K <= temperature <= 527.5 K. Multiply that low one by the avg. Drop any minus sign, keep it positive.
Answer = 2368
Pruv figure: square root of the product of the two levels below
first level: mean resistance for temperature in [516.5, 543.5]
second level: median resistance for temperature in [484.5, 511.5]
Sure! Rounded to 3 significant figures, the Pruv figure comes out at 45.9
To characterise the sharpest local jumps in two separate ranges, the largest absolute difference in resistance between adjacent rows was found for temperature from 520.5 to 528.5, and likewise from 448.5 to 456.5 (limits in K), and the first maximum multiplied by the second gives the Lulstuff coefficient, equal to 8.9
